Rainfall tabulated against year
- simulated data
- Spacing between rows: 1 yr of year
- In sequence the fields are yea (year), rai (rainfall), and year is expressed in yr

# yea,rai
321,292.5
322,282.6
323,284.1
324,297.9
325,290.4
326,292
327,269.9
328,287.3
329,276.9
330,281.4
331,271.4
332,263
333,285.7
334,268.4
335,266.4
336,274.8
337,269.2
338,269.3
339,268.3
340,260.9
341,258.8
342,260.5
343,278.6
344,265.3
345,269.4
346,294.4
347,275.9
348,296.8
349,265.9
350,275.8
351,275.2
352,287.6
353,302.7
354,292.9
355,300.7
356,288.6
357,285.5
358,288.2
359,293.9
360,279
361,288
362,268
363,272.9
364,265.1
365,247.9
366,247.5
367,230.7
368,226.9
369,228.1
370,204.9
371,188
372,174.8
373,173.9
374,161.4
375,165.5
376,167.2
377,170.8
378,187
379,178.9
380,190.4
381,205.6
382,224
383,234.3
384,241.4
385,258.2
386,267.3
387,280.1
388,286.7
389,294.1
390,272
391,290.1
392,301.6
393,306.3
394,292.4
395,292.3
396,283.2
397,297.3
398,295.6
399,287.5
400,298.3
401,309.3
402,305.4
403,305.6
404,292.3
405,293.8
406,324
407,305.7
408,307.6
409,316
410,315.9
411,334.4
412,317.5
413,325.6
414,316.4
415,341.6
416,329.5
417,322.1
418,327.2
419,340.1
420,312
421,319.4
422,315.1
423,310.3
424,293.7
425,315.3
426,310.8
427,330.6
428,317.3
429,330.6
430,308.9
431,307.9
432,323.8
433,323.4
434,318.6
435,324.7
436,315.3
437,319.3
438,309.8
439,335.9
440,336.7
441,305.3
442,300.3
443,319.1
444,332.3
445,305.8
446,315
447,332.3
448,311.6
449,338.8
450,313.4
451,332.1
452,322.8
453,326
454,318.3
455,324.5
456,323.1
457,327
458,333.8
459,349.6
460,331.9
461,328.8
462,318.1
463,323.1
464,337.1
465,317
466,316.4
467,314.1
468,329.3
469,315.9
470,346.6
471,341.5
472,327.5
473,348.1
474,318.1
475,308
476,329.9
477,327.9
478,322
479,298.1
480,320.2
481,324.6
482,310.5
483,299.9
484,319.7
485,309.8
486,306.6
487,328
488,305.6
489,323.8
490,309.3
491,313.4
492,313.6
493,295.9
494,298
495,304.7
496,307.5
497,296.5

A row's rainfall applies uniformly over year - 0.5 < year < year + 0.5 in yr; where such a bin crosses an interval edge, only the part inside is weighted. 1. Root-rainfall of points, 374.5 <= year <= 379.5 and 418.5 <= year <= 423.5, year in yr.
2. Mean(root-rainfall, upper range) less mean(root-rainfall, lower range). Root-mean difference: 4.7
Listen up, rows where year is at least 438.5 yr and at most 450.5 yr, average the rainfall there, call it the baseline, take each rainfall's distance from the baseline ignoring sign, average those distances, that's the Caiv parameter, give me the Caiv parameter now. 12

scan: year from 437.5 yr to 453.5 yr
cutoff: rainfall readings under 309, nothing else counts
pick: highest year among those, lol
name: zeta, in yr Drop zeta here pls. 445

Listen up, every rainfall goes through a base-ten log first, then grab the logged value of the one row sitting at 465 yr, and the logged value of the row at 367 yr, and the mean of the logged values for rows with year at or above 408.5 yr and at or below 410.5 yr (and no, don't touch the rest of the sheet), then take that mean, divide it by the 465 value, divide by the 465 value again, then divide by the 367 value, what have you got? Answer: 0.169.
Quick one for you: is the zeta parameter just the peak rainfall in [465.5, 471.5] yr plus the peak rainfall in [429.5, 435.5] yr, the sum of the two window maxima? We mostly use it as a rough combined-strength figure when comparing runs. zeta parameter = 671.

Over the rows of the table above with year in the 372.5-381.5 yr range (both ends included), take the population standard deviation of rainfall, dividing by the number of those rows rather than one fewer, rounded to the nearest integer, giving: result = 13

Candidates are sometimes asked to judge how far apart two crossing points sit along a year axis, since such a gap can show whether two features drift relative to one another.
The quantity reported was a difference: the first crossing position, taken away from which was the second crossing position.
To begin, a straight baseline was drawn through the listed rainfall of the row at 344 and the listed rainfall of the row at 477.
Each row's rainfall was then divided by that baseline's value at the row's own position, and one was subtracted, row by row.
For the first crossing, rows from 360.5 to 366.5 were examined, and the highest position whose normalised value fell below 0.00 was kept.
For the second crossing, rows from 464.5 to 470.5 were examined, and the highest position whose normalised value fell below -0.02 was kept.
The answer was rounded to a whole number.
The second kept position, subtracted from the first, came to -103 yr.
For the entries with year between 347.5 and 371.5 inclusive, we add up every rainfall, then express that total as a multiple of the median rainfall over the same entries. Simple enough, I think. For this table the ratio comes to 23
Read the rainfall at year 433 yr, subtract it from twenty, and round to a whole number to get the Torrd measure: -303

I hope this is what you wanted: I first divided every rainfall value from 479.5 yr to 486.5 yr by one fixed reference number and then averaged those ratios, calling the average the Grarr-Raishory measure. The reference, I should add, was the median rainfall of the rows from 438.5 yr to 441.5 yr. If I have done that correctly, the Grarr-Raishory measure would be 0.93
